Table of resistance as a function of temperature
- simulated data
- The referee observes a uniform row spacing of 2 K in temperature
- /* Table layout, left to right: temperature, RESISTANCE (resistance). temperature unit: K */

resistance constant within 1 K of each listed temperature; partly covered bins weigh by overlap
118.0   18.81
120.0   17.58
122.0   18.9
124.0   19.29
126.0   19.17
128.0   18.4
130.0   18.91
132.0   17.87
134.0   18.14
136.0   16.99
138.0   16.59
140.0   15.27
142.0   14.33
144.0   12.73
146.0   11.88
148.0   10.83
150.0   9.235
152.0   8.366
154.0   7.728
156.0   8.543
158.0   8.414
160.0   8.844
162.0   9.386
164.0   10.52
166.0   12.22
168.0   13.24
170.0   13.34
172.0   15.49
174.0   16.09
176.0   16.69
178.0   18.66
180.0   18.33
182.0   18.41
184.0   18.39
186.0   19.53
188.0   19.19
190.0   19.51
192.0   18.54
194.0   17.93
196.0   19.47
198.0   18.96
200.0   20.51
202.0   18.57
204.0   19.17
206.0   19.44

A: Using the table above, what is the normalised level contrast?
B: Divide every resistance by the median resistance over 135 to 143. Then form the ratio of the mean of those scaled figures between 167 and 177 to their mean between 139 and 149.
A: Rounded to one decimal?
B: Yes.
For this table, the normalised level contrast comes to 1.2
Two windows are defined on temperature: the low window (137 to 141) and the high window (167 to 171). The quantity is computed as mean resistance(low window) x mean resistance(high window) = 212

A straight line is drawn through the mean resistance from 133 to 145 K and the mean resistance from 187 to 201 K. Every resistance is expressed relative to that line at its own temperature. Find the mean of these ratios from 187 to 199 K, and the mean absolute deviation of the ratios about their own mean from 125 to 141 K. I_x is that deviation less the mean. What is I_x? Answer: -0.907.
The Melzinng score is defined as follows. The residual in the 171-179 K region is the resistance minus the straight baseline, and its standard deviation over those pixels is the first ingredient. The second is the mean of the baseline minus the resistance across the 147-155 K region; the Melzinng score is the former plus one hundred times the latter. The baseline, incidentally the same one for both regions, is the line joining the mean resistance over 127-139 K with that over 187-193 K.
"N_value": 919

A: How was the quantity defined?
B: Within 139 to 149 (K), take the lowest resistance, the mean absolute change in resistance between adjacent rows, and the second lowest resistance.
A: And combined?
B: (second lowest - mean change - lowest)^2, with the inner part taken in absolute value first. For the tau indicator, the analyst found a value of 0.0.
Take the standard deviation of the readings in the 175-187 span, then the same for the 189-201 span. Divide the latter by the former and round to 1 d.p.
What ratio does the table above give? 1.0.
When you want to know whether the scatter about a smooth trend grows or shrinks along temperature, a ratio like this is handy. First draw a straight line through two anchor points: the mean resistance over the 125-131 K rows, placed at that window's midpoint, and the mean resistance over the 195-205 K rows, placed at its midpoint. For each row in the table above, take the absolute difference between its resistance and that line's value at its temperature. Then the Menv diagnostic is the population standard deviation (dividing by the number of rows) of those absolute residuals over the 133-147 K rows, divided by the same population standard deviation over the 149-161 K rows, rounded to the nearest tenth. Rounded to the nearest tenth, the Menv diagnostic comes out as 4.6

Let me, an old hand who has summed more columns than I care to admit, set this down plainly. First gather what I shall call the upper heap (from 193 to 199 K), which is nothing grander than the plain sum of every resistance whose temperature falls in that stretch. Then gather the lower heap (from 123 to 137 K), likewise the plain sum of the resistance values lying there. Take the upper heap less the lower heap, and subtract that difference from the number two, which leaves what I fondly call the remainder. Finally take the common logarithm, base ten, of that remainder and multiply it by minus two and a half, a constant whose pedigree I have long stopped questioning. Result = -4.7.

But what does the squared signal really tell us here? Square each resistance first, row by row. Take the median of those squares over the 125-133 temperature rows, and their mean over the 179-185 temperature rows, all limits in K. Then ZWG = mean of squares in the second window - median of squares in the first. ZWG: -10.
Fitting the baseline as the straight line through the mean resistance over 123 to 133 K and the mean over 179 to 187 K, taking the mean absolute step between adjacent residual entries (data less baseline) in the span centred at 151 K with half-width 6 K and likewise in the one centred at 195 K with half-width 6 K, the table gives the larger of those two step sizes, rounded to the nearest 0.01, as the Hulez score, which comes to 1.04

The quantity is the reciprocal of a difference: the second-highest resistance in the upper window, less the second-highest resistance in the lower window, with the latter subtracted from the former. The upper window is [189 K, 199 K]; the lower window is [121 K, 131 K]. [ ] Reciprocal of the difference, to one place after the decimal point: 3.3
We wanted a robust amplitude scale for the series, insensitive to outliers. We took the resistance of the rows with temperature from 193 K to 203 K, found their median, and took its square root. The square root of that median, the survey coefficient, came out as 4.35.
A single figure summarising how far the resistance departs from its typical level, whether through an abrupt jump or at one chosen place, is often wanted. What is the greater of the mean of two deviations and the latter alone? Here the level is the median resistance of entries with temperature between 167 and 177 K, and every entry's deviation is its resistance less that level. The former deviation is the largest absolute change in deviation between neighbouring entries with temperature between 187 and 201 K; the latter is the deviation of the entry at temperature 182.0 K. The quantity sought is 2.9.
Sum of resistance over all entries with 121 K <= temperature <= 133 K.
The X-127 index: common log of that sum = 2.05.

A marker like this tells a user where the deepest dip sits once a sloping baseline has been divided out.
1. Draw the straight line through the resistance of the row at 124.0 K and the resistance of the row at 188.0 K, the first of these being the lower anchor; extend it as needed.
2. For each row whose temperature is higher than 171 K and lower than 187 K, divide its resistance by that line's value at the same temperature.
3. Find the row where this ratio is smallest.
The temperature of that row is 172.0 K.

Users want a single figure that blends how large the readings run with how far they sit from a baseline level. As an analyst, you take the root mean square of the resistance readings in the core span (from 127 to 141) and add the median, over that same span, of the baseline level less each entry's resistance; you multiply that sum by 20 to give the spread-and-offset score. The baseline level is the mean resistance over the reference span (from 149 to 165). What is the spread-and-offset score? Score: 170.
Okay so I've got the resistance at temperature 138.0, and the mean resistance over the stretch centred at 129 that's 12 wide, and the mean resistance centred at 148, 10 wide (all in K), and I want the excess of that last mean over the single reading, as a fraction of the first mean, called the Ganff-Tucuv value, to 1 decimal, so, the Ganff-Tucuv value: -0.3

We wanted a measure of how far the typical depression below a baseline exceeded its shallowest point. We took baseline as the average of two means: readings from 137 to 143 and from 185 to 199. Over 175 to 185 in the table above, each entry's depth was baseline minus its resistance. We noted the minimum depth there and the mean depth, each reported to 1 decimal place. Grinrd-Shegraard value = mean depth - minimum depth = 0.6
